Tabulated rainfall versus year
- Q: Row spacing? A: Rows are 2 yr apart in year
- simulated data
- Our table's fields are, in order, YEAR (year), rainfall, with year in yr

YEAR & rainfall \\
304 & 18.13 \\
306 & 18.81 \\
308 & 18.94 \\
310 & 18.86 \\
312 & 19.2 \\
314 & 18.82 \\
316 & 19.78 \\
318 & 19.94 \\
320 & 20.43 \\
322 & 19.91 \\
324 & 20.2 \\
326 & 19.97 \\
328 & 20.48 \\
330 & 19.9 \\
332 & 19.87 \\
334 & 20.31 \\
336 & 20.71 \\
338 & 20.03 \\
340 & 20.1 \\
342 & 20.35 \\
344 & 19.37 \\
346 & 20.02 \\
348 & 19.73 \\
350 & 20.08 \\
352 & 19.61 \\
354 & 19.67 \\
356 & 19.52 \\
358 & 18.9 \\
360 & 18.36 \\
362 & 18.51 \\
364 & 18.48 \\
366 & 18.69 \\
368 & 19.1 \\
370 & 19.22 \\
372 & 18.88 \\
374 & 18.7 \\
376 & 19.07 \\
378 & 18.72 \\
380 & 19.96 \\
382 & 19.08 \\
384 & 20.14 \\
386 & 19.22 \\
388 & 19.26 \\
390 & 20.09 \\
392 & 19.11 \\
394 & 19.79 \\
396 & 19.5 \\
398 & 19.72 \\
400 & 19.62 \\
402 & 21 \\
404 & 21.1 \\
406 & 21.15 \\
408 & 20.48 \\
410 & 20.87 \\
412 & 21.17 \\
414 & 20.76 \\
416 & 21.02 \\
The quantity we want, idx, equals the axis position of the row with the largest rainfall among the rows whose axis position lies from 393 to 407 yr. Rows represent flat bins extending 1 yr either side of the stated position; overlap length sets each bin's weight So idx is 406 yr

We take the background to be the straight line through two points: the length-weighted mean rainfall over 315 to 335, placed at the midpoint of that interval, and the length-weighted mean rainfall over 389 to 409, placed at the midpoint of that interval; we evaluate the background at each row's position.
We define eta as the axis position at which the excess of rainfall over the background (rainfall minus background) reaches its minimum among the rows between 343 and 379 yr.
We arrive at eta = 360 yr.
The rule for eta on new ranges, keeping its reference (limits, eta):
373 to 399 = 374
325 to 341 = 332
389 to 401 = 392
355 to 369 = 360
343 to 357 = 344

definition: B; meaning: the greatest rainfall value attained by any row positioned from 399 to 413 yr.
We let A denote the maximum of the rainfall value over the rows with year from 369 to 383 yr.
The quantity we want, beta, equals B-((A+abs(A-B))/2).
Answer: 10.6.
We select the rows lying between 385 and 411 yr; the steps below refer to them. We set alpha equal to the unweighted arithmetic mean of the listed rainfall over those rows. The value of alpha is 20.1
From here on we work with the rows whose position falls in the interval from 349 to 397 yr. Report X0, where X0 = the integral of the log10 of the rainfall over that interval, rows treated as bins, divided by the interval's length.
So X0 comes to 1.284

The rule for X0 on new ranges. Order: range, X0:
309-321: 1.290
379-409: 1.300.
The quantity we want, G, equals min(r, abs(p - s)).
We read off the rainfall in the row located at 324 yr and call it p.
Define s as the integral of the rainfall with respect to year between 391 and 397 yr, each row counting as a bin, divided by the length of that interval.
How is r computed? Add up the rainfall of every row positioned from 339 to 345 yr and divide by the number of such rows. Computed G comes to 0.7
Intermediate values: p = 20.2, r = 19.9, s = 19.5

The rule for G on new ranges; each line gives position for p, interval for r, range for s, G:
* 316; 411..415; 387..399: 0.2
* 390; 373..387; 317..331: 0.0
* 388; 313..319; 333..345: 0.9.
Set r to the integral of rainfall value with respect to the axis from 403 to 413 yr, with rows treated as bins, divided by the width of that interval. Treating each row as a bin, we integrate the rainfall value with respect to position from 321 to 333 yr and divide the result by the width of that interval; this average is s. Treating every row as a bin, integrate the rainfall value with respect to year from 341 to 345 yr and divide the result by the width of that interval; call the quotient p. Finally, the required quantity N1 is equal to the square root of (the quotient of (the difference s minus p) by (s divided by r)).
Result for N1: 0.45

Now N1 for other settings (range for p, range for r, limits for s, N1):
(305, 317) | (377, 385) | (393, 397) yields 0.76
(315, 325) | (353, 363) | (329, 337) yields 0.37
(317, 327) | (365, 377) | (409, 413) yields 0.92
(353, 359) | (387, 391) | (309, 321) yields 0.38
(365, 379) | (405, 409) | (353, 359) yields 0.70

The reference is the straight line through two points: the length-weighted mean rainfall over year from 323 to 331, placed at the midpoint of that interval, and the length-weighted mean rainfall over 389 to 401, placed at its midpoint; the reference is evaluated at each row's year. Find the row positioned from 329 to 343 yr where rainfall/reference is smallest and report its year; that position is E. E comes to 332 yr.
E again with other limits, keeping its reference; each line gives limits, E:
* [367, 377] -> 374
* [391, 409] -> 392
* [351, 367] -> 360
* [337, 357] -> 344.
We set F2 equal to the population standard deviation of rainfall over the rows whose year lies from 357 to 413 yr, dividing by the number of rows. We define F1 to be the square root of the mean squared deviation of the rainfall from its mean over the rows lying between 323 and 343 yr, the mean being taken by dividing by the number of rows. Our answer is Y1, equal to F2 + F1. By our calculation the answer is 1.12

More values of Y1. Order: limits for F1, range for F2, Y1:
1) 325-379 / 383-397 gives 1.06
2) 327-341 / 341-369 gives 0.91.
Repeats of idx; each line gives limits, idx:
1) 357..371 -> 370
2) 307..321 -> 320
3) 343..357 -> 350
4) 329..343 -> 336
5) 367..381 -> 380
